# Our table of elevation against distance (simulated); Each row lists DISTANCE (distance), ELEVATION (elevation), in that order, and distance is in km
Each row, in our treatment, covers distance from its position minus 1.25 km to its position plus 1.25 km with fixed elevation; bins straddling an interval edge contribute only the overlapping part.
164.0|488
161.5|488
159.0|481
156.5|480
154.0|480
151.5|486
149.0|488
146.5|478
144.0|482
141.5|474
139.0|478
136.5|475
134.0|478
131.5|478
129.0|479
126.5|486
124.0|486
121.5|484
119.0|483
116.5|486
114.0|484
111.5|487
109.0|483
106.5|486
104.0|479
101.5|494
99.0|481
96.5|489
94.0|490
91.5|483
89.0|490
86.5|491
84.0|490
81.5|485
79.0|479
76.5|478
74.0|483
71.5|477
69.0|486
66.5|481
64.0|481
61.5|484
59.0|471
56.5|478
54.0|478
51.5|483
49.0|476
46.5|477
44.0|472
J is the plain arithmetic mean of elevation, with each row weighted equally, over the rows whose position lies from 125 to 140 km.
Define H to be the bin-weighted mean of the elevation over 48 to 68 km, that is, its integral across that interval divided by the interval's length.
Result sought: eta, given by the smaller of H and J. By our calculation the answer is 479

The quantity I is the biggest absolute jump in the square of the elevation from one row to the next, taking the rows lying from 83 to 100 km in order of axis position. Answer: 7760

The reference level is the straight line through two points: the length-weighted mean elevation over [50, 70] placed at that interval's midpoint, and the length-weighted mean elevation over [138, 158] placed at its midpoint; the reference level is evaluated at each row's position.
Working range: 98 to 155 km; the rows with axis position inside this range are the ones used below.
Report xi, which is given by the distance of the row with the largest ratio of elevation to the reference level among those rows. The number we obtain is 101.5 km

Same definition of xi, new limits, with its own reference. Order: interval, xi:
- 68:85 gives 84.0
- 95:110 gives 101.5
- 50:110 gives 101.5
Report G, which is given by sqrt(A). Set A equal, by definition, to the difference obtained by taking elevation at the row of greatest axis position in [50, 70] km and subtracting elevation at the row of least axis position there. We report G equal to 1.7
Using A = 3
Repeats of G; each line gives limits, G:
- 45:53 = 2.4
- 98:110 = 1.4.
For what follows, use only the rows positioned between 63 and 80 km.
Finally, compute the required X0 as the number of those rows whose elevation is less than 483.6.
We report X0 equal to 6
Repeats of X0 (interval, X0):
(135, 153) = 5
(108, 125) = 2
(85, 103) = 2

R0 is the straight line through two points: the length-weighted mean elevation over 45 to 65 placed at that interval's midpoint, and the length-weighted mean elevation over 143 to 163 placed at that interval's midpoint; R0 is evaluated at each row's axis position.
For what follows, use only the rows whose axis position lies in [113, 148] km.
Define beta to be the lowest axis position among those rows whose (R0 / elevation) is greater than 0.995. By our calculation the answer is 119.0 km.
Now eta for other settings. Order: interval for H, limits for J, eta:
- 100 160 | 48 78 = 480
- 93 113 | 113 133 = 483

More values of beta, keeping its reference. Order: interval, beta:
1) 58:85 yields 59.0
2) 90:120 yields 99.0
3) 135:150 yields 136.5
